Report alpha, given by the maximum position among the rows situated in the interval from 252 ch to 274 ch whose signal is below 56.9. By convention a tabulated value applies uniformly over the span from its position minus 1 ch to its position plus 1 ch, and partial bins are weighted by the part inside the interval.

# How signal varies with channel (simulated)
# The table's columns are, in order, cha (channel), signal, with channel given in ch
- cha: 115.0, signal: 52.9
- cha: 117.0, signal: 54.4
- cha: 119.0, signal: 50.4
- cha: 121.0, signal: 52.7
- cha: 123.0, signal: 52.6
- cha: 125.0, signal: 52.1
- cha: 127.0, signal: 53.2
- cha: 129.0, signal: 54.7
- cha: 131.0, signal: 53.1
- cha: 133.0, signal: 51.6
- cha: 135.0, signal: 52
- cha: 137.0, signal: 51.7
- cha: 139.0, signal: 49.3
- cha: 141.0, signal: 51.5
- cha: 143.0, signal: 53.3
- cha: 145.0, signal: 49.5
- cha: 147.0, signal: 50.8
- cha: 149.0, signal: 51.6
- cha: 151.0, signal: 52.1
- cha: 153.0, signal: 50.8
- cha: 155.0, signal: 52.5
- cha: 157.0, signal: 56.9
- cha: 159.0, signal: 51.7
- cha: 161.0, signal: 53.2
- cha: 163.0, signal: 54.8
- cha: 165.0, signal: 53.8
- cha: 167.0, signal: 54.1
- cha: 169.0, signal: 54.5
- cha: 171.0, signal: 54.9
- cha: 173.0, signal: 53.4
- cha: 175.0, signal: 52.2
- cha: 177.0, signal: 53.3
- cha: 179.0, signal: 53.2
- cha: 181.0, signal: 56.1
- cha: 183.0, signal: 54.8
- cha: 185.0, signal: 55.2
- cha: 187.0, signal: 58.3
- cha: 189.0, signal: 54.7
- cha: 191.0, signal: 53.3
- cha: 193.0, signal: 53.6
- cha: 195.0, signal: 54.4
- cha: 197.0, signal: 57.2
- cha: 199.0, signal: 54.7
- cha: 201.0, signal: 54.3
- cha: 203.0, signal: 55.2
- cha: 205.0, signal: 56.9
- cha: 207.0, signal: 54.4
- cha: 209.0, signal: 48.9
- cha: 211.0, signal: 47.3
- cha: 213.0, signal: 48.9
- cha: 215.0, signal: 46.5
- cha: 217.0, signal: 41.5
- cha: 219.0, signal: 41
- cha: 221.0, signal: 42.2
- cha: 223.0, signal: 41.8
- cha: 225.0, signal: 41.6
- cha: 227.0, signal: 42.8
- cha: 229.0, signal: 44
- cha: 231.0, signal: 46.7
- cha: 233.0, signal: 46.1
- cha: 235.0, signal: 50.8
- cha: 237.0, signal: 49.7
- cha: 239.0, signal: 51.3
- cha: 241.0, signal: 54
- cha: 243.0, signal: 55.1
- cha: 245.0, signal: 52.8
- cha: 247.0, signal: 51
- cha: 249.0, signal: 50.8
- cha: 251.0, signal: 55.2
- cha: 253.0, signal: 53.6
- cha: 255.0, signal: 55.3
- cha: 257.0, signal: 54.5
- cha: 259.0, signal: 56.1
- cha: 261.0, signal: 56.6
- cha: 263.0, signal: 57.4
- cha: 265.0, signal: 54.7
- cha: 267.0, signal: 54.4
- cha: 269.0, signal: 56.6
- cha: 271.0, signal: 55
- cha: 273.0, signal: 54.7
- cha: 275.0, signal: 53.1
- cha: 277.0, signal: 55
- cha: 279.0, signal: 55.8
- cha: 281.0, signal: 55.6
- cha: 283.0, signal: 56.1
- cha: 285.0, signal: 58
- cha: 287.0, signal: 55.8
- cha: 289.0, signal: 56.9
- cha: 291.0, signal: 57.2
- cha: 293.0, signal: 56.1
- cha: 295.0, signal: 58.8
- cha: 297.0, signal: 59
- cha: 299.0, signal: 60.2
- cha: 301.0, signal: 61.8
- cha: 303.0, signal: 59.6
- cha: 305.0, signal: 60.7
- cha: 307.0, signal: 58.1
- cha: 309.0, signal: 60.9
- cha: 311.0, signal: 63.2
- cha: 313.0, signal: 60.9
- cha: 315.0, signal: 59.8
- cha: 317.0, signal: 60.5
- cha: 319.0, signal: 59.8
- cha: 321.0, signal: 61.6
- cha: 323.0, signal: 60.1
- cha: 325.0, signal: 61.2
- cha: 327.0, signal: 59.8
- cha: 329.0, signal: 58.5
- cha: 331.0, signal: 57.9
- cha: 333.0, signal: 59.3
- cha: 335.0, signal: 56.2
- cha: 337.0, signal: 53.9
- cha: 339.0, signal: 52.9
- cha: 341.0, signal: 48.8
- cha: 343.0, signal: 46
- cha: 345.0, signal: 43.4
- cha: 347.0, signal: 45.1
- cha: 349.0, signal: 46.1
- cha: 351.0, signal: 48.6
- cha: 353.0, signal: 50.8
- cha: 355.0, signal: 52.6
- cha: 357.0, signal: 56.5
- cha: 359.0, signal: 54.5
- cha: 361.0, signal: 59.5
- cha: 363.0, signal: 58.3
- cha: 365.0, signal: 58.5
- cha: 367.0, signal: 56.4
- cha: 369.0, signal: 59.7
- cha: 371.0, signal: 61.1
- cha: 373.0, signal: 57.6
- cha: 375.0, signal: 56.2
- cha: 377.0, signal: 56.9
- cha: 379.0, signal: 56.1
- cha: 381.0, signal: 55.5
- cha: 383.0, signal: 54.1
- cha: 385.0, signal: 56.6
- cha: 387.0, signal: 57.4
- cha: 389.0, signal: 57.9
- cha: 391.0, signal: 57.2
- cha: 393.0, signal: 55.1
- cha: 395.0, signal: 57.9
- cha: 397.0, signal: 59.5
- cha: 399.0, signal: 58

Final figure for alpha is 273.0 ch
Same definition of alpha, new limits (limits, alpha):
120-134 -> 133.0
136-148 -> 147.0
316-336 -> 335.0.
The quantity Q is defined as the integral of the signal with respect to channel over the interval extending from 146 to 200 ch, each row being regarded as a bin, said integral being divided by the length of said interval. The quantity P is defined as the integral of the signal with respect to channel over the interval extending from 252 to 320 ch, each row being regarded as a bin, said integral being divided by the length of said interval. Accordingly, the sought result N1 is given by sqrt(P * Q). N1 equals 55.6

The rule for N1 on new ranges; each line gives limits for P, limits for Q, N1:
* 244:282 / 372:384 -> 55.3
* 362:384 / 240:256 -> 55.4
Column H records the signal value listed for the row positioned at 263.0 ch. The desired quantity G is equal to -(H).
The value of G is -57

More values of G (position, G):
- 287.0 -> -56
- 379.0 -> -56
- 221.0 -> -42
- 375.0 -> -56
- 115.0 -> -53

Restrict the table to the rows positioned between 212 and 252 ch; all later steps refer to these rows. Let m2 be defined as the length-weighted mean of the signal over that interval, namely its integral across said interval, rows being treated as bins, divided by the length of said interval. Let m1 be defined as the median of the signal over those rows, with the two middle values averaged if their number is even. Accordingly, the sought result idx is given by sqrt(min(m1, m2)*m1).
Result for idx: 47.7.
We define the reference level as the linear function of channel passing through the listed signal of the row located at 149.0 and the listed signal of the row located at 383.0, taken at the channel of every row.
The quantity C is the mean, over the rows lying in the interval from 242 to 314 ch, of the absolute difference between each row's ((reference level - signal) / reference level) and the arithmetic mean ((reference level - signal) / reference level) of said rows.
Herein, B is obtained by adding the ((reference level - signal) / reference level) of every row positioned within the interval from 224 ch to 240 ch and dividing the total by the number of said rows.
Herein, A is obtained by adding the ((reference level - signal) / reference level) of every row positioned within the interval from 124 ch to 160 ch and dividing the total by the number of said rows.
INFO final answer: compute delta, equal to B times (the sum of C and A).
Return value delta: 0.003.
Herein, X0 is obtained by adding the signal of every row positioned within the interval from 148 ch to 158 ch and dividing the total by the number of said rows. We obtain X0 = 53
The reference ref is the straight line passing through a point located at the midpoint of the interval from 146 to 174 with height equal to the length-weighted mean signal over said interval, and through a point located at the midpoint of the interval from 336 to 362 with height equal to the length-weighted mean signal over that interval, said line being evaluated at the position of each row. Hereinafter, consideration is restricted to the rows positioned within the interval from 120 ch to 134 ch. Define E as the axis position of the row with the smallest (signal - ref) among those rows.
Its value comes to 133.0 ch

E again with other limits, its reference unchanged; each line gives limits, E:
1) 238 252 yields 249.0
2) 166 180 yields 175.0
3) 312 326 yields 315.0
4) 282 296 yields 287.0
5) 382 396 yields 383.0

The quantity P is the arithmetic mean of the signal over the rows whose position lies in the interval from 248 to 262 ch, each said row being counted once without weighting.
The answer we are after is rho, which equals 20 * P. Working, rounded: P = 55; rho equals 1092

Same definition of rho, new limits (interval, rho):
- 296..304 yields 1203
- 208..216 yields 958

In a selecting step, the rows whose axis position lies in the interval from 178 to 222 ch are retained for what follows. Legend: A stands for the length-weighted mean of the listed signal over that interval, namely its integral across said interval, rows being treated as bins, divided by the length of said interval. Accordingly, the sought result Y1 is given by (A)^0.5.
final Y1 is 7.21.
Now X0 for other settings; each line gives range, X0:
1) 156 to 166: 54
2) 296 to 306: 60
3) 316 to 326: 61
